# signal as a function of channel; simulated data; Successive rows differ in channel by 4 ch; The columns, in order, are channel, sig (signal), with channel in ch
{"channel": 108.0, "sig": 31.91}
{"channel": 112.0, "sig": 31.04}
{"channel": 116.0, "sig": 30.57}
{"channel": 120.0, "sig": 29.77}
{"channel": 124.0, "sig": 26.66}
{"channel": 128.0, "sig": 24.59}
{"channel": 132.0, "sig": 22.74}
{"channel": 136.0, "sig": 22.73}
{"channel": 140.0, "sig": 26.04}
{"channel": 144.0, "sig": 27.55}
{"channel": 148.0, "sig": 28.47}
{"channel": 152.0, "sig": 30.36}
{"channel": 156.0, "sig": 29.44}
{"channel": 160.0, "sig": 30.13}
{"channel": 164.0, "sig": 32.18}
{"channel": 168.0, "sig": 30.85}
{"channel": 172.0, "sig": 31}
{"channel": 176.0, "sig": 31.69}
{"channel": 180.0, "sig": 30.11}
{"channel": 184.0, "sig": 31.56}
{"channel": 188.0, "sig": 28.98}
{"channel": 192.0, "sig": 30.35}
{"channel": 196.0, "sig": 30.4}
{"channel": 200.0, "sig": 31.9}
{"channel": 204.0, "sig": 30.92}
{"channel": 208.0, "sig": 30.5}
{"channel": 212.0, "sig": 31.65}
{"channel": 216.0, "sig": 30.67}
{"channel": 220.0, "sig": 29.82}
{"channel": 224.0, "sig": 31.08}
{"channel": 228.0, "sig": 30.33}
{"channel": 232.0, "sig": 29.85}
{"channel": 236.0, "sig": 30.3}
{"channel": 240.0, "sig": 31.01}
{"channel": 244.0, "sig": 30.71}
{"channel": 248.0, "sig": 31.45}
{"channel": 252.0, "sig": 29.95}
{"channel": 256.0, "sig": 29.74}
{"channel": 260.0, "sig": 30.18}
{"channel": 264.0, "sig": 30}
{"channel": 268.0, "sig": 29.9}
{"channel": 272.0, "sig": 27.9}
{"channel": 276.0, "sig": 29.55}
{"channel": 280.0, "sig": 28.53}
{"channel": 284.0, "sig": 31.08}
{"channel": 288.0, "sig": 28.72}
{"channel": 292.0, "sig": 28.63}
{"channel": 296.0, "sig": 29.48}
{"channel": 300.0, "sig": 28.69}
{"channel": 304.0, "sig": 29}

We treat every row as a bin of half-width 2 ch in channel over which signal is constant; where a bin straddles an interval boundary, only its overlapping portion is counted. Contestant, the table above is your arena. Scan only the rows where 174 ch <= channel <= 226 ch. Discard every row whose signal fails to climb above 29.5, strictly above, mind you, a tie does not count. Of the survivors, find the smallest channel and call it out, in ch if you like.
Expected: 176.0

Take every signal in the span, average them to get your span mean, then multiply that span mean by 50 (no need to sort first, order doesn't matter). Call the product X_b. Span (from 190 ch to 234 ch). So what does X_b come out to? 1534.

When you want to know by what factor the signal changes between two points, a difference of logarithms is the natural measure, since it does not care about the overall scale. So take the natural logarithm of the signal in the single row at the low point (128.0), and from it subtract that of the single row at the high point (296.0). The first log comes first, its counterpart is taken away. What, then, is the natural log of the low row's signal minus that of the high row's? -0.18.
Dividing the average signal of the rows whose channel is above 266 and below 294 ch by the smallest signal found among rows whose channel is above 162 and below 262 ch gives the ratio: 1.007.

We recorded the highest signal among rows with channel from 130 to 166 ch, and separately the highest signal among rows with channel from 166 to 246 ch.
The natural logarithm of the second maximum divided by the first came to -0.009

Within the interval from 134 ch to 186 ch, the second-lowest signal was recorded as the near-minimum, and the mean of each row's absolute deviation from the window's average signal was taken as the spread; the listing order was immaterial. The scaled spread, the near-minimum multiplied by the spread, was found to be 51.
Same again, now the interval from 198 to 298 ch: 22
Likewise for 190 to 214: 17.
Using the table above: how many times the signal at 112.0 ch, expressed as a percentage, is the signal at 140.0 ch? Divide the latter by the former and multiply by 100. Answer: 84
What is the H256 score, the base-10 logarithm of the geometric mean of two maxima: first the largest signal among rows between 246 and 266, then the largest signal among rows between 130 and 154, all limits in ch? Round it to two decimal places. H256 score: 1.49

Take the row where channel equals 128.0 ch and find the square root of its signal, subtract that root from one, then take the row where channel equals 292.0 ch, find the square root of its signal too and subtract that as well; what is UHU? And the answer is -9.3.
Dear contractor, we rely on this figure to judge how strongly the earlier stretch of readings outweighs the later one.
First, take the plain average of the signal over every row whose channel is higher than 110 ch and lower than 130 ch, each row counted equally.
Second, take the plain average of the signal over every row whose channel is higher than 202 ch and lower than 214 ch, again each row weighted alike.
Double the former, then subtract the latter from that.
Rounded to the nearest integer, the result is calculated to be 26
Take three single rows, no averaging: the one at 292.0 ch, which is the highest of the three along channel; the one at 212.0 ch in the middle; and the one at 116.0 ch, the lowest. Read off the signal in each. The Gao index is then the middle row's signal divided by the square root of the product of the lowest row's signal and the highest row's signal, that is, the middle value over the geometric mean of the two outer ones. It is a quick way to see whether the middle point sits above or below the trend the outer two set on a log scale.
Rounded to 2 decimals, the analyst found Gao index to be 1.07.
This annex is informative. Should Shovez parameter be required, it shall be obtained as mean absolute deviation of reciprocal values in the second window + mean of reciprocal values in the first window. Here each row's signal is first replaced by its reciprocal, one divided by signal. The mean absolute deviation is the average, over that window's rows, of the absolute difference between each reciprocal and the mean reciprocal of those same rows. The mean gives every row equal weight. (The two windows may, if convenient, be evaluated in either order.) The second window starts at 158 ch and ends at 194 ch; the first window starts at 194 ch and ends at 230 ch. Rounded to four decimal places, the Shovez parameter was 0.0333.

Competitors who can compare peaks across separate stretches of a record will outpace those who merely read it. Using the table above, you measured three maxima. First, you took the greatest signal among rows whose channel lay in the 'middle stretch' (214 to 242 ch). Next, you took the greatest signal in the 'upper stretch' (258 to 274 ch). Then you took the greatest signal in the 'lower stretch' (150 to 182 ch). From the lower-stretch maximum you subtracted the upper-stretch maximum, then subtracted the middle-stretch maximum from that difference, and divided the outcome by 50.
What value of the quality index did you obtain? -0.582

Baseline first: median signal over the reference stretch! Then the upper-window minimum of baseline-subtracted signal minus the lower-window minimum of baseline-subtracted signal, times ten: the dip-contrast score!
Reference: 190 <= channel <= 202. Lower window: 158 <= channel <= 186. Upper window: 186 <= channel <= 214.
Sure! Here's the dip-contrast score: -11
